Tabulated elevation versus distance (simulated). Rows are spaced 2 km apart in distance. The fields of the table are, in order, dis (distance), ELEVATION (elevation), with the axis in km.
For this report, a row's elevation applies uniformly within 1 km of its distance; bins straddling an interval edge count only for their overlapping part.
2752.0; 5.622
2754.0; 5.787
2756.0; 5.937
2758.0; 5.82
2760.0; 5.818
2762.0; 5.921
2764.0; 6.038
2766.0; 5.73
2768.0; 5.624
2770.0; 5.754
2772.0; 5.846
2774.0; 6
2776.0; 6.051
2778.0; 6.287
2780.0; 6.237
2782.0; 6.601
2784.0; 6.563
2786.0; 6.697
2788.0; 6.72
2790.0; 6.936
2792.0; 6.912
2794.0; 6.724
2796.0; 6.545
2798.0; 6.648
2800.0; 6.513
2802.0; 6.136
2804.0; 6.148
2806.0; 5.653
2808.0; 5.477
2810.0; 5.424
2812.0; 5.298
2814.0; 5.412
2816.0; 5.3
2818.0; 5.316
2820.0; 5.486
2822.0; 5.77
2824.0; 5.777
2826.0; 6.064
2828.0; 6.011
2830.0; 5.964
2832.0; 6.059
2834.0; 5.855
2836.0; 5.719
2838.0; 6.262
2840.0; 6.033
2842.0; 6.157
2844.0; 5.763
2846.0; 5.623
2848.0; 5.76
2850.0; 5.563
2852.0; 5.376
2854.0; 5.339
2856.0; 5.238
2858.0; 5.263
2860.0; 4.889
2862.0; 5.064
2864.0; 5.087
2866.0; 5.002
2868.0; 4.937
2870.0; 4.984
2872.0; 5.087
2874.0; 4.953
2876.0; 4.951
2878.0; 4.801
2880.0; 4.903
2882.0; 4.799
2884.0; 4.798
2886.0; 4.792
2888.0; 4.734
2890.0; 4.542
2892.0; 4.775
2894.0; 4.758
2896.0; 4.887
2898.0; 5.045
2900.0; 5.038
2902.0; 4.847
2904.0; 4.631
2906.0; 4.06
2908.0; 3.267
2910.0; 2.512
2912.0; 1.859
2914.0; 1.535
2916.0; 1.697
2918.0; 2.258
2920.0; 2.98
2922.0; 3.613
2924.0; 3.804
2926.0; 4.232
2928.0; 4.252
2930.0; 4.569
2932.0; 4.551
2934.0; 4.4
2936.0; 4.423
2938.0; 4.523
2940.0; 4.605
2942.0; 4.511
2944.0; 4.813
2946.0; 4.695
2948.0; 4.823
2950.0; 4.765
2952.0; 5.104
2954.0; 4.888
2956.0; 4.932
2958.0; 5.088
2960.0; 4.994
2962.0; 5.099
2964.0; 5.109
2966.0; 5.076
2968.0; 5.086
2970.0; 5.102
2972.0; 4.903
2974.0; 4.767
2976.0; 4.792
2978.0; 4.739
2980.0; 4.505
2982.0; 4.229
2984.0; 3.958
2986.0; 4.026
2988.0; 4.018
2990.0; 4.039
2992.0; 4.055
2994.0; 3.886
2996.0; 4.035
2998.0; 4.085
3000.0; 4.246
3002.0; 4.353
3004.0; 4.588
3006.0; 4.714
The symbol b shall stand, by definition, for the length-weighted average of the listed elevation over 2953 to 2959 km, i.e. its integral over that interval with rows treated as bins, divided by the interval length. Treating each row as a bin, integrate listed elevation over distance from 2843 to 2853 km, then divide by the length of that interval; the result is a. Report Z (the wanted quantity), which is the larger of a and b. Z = 5.6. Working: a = 5.6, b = 5.0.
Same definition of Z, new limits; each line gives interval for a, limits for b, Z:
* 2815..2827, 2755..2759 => 5.9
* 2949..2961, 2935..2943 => 5.0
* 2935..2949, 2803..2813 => 5.6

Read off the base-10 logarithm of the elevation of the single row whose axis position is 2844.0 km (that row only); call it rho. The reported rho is 0.76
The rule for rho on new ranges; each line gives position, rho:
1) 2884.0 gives 0.68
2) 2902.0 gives 0.69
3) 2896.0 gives 0.69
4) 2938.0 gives 0.66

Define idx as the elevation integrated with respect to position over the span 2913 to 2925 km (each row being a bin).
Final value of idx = 32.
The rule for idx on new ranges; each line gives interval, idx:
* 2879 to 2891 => 57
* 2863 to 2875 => 60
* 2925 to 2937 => 53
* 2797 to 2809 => 73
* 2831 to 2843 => 72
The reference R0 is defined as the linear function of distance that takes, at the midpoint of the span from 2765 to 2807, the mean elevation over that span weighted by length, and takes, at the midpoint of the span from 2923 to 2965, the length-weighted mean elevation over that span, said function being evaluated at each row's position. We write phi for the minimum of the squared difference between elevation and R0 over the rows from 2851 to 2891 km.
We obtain 0.061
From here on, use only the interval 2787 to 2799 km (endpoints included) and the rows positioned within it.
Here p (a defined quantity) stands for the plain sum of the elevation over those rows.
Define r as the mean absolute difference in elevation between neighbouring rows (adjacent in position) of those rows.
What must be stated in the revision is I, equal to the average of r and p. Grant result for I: 20.3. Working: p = 40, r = 0.14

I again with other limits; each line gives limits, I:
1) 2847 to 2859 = 16.3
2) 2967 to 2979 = 14.7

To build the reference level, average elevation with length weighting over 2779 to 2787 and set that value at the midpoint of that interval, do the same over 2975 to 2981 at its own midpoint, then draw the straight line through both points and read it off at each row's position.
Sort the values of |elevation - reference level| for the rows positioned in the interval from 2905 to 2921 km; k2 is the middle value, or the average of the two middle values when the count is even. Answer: 2.90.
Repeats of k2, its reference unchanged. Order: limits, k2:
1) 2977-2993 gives 0.51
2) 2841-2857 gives 0.32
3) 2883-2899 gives 0.74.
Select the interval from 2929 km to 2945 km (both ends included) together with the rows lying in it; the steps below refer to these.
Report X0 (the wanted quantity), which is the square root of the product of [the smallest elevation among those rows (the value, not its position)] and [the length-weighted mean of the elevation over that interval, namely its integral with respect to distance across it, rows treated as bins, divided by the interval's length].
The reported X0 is 4.5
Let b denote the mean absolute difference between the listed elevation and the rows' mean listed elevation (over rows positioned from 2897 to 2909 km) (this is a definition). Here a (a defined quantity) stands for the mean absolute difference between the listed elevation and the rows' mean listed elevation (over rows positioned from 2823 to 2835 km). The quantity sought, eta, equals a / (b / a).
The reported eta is 0.0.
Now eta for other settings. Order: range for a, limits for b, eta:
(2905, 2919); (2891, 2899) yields 5.0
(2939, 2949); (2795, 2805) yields 0.1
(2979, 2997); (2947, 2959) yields 0.1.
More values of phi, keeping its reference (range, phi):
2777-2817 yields 0.000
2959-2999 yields 0.001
